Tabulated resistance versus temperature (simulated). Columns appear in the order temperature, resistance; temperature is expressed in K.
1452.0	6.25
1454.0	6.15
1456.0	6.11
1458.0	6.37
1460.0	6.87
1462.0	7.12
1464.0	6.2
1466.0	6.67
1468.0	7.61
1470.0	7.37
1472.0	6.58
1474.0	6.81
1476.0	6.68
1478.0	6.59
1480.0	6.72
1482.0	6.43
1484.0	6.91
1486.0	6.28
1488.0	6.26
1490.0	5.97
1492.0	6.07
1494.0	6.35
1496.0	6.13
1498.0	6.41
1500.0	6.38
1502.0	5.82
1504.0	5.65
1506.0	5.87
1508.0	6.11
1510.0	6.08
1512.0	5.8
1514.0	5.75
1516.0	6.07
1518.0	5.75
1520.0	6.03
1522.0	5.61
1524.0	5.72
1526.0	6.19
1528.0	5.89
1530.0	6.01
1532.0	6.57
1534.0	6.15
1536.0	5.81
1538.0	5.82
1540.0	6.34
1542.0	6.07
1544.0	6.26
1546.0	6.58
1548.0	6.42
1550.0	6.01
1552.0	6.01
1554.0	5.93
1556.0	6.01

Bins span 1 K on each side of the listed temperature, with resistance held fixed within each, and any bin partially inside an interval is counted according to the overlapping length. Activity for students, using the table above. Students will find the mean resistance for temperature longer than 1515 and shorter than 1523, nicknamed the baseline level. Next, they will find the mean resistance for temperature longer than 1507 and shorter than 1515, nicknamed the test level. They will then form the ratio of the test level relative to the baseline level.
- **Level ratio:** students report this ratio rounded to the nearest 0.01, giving 1.01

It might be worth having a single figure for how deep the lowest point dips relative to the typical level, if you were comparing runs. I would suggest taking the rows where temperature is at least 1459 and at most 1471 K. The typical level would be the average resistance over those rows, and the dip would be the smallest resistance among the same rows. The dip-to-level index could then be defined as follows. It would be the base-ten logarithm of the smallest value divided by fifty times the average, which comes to -1.750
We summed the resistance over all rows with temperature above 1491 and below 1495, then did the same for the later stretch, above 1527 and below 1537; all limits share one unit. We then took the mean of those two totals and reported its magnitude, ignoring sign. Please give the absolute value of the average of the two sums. 21.4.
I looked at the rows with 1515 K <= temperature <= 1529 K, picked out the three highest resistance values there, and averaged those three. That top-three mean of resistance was 6.1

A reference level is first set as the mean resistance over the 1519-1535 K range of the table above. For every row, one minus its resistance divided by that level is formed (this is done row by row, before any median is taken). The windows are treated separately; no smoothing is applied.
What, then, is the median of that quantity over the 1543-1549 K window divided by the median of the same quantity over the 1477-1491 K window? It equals 1.0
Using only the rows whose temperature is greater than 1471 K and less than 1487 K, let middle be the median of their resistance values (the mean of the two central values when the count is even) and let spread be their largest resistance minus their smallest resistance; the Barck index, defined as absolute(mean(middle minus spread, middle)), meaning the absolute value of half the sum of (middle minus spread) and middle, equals 6.32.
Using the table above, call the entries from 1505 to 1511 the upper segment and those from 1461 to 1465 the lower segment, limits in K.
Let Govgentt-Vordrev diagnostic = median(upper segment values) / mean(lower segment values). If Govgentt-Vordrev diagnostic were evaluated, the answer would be 0.91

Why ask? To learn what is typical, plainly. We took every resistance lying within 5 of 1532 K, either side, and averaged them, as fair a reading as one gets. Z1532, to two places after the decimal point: 6.09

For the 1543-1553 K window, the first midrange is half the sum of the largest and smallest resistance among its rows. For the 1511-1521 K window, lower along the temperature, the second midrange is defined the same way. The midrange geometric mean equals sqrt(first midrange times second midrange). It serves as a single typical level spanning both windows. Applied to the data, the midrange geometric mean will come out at 6.10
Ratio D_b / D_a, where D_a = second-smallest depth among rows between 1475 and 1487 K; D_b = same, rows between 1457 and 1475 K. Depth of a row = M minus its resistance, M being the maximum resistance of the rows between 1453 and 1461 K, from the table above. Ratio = -3.3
